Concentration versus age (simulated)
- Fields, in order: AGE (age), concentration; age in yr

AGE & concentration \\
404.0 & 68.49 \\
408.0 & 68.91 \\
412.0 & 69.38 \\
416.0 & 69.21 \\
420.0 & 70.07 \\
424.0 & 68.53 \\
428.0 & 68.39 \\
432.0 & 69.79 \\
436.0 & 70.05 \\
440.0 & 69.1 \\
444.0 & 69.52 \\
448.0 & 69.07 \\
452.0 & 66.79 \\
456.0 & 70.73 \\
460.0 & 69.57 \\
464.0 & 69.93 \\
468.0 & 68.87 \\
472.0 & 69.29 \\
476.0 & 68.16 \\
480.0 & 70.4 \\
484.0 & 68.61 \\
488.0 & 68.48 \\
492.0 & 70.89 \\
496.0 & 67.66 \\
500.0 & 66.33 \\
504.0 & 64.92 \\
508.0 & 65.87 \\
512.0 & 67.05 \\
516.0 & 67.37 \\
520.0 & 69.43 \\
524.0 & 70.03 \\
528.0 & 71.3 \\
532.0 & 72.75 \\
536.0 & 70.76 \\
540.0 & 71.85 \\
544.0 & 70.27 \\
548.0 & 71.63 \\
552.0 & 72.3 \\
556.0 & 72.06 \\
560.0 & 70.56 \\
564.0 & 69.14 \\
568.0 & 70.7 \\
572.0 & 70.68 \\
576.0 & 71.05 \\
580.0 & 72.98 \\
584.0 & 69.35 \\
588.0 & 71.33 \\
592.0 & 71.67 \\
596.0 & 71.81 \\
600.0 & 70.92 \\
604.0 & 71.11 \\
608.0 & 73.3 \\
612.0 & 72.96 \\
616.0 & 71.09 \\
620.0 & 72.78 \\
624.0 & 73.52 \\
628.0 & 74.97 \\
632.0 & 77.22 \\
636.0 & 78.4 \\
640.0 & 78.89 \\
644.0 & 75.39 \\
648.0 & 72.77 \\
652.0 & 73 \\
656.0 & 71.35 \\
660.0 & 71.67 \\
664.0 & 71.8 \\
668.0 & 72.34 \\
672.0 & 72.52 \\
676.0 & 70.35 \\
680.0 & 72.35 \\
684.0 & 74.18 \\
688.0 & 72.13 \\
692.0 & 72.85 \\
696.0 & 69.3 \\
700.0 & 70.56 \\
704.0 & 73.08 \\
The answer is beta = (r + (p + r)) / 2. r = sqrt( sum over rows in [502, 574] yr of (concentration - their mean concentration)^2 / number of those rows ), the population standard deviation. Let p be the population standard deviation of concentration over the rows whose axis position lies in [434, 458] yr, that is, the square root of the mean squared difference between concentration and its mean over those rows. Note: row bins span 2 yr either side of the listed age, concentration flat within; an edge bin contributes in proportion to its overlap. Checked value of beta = 2.8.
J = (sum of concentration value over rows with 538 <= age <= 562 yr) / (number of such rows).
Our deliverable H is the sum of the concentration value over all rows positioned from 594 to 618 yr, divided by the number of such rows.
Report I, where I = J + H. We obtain 143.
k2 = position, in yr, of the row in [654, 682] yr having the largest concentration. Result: 672.0 yr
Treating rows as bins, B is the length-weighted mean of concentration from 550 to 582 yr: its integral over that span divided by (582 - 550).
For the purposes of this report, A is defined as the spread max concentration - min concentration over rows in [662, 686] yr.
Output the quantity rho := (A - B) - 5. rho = -72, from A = 3.8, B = 71.2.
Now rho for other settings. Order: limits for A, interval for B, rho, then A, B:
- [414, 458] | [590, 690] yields -74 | 3.9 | 73.1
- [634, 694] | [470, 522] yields -64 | 8.5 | 68.0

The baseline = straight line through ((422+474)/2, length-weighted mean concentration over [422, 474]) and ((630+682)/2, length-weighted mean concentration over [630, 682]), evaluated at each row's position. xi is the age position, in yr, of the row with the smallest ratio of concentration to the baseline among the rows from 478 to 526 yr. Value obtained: 504.0 yr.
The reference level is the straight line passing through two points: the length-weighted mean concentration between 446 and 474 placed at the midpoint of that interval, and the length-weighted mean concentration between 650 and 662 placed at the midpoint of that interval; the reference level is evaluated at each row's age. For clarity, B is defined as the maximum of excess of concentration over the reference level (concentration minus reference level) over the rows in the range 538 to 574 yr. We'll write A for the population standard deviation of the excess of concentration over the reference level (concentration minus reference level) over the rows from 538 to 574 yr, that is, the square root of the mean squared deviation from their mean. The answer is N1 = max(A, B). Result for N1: 1.79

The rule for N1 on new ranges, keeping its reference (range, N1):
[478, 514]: 2.01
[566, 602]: 2.07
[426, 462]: 1.61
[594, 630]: 3.37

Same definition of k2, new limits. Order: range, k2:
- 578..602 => 580.0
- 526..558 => 532.0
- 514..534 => 532.0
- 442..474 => 456.0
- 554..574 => 556.0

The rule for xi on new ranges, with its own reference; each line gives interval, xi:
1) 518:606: 584.0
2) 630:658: 656.0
